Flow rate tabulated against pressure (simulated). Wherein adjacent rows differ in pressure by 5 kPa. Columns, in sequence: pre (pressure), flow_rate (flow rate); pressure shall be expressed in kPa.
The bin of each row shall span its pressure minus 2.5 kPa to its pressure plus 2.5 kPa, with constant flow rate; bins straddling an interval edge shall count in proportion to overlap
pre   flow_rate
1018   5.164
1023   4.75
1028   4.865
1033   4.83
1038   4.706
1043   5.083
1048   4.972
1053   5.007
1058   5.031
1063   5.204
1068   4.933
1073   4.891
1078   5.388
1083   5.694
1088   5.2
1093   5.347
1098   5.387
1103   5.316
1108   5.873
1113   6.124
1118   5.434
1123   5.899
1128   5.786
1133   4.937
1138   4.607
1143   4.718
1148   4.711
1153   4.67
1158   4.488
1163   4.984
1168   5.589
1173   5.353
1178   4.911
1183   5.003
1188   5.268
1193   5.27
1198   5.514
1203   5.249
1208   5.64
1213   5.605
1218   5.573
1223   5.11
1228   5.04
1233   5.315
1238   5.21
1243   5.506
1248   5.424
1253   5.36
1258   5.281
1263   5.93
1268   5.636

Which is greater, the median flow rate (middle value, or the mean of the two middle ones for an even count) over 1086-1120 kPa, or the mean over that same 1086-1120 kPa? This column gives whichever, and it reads 5.5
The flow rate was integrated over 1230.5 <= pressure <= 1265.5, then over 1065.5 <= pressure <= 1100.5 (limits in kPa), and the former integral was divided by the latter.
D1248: 1.03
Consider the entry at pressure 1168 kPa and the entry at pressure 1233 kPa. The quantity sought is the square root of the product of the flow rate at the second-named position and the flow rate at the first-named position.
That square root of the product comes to 5.45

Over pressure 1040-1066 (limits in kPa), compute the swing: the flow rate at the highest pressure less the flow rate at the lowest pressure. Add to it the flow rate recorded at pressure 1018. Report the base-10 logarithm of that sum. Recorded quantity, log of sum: 0.723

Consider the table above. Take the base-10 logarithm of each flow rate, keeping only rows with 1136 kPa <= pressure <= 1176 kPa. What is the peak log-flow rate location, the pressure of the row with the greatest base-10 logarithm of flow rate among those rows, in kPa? 1168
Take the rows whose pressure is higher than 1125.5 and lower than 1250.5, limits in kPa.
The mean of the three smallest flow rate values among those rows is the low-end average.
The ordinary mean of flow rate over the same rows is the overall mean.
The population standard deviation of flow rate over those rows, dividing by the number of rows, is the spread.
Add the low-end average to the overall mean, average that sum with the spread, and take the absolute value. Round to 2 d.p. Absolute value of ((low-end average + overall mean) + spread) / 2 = 5.06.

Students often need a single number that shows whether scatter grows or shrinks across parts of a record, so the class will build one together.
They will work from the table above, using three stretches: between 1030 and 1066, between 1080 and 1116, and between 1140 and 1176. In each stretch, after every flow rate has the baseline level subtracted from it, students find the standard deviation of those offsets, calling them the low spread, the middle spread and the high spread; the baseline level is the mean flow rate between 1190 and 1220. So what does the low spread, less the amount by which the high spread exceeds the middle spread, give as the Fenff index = 0.10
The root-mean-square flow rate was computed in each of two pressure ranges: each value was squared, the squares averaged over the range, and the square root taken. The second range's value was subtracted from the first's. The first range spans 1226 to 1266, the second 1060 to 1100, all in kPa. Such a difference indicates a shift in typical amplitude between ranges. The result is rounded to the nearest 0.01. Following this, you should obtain 0.13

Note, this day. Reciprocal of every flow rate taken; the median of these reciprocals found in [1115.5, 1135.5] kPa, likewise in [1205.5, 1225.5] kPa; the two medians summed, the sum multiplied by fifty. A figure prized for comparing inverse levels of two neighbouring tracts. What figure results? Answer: 17.9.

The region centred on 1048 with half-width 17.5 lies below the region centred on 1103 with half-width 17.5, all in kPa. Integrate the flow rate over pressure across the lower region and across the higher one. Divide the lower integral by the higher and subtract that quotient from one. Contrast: 0.10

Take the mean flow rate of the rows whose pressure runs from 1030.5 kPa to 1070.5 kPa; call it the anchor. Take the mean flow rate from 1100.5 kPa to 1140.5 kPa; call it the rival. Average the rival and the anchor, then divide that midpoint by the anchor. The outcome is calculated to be 1.05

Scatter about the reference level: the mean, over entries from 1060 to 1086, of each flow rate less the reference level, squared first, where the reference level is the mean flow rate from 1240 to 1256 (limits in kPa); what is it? 0.13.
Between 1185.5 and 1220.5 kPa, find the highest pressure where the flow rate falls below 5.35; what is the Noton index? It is 1203 kPa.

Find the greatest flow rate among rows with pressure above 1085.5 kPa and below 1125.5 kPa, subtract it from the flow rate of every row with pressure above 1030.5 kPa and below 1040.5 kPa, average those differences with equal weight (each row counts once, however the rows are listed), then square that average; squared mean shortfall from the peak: 1.8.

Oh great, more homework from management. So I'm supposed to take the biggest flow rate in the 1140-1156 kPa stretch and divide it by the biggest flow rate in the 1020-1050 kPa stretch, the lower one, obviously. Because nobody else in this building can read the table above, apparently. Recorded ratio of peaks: 0.928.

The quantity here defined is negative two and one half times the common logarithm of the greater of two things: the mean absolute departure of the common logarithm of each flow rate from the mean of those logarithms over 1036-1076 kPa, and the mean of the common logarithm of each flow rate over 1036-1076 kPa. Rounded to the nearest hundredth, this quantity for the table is 0.39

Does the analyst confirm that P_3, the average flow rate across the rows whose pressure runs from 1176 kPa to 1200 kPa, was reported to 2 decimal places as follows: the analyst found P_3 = 5.19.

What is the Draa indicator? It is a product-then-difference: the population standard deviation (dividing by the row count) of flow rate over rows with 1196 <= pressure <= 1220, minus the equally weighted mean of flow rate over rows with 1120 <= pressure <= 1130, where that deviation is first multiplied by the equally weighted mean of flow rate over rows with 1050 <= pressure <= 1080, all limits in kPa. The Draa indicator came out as -5.1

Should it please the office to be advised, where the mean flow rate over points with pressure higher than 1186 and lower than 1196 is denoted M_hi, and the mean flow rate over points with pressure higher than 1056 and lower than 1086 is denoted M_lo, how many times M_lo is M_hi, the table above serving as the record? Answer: 1.02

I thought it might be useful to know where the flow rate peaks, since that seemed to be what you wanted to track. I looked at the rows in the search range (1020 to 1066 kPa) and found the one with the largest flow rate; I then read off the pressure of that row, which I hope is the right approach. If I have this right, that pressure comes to 1063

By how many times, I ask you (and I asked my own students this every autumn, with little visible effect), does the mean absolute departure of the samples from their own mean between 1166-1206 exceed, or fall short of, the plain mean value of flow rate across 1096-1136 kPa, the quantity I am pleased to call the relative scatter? 0.029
